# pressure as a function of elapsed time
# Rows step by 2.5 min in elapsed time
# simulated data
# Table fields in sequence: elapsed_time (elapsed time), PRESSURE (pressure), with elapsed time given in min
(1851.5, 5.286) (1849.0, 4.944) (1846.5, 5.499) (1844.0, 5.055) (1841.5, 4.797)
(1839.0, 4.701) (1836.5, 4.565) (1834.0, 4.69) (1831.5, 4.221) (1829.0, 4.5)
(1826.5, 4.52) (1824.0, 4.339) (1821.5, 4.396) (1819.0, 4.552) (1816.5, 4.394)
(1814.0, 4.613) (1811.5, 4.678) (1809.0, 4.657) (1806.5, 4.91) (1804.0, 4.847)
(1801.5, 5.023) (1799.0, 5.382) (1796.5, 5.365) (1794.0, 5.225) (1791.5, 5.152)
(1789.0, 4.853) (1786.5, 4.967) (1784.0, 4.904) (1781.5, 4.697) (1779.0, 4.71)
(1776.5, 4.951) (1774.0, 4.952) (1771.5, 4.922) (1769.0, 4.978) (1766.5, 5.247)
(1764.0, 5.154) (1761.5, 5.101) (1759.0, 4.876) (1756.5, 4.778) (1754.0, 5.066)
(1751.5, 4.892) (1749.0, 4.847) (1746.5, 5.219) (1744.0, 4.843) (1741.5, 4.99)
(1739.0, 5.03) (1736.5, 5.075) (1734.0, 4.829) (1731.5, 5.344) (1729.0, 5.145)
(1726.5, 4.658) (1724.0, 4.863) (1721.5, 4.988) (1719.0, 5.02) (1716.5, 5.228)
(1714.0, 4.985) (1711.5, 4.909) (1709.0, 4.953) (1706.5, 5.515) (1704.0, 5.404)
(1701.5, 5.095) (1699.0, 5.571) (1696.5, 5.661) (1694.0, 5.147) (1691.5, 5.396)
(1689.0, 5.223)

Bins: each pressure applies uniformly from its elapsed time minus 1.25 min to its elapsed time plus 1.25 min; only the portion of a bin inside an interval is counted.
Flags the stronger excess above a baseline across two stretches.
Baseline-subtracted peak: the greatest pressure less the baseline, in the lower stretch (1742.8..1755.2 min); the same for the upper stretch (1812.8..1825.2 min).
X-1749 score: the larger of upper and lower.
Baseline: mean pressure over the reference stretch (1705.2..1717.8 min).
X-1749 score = 0.10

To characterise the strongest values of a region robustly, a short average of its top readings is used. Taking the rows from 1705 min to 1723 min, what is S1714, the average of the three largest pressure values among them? 5.25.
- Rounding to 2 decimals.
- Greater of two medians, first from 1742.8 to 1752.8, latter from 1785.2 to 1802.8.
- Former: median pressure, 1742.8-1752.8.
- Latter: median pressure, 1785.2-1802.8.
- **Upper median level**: 5.15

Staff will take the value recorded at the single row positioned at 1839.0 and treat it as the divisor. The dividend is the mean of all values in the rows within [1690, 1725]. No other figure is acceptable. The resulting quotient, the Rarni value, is 1.11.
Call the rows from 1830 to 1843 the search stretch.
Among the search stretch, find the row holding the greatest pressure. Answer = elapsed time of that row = 1841.5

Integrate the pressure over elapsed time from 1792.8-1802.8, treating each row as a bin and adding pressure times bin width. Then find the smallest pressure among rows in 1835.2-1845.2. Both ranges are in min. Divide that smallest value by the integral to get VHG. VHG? 0.087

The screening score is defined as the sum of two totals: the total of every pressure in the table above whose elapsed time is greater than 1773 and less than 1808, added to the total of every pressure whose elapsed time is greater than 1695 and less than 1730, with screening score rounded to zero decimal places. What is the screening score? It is 142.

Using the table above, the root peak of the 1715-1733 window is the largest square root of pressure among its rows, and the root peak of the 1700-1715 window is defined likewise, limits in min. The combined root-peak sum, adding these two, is 4.66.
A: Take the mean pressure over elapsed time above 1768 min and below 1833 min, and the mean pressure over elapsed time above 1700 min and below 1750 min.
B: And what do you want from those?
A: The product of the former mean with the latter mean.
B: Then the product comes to 24.2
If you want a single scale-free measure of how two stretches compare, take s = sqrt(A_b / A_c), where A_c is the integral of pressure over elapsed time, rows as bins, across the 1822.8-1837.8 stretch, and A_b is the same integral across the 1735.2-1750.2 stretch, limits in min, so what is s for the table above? 1.06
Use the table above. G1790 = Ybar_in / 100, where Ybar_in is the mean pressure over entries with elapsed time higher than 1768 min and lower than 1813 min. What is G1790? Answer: 0.0495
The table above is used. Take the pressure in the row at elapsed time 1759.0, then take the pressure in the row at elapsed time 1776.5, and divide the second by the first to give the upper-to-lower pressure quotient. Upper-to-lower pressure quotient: 1.02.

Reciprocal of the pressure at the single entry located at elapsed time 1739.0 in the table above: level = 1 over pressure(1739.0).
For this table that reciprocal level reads 0.199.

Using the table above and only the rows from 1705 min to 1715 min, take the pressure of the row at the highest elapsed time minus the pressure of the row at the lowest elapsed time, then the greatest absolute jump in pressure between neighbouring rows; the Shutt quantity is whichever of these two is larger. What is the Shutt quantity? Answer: 0.56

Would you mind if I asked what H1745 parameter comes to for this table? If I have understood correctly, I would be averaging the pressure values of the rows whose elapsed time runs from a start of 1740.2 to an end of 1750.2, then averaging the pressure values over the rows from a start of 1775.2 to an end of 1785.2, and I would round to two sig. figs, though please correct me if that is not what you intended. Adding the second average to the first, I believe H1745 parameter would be 9.8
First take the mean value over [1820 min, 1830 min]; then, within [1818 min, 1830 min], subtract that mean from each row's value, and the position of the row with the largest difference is 1819.0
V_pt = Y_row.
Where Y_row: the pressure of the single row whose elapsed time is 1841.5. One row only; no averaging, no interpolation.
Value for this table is 4.797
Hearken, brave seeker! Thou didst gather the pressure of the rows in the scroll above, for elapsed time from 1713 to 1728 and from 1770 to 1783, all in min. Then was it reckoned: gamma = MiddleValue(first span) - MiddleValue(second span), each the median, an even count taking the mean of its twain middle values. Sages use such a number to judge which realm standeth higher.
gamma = 0.06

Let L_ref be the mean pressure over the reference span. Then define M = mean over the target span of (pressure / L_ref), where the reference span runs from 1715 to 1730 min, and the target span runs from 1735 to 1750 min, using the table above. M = 1.00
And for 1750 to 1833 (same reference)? 0.97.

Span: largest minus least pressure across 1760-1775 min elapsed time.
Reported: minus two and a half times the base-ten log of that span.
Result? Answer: 1.22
